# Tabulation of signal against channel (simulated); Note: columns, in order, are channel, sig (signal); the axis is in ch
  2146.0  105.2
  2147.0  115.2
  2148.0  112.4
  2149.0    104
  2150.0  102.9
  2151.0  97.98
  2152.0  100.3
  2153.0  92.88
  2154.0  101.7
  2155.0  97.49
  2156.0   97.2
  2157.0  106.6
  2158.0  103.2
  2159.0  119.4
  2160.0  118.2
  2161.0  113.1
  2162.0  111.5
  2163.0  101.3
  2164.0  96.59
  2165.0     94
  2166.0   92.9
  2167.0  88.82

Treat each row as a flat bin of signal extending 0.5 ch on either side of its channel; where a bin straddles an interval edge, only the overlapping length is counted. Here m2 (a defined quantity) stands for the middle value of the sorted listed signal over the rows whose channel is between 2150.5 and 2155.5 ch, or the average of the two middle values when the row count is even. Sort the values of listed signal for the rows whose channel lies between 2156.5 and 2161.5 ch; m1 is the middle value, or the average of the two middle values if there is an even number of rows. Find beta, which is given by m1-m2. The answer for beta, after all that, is 15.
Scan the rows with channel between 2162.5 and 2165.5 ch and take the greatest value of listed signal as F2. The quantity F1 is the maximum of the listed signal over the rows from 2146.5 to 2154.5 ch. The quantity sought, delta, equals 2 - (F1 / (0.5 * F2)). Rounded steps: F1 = 115.2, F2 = 101.3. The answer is -0.27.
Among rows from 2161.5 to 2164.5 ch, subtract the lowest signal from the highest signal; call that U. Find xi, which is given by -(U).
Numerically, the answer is -14.9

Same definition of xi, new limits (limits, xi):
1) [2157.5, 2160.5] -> -16.2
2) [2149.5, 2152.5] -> -4.9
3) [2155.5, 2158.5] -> -9.4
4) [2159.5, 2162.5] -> -6.7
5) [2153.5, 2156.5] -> -4.5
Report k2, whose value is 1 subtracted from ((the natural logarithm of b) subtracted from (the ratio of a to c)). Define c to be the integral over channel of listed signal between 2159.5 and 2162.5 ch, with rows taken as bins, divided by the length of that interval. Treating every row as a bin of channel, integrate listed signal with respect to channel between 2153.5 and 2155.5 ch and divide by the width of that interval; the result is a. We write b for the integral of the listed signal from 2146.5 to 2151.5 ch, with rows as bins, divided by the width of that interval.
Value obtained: -4.80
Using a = 100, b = 106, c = 114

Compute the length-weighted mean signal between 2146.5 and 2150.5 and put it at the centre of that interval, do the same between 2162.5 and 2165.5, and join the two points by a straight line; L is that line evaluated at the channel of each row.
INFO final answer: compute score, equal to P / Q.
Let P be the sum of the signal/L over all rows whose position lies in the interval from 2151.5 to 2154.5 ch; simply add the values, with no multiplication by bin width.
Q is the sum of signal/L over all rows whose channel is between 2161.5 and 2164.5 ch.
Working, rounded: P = 2.80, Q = 3.2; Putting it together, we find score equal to 0.887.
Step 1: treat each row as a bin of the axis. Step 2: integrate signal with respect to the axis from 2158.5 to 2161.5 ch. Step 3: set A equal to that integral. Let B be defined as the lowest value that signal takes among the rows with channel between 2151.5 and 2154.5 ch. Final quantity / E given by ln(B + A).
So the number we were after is 6.09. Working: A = 351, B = 92.88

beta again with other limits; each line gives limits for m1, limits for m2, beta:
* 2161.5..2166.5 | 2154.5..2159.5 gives -7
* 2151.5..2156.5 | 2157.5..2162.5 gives -16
